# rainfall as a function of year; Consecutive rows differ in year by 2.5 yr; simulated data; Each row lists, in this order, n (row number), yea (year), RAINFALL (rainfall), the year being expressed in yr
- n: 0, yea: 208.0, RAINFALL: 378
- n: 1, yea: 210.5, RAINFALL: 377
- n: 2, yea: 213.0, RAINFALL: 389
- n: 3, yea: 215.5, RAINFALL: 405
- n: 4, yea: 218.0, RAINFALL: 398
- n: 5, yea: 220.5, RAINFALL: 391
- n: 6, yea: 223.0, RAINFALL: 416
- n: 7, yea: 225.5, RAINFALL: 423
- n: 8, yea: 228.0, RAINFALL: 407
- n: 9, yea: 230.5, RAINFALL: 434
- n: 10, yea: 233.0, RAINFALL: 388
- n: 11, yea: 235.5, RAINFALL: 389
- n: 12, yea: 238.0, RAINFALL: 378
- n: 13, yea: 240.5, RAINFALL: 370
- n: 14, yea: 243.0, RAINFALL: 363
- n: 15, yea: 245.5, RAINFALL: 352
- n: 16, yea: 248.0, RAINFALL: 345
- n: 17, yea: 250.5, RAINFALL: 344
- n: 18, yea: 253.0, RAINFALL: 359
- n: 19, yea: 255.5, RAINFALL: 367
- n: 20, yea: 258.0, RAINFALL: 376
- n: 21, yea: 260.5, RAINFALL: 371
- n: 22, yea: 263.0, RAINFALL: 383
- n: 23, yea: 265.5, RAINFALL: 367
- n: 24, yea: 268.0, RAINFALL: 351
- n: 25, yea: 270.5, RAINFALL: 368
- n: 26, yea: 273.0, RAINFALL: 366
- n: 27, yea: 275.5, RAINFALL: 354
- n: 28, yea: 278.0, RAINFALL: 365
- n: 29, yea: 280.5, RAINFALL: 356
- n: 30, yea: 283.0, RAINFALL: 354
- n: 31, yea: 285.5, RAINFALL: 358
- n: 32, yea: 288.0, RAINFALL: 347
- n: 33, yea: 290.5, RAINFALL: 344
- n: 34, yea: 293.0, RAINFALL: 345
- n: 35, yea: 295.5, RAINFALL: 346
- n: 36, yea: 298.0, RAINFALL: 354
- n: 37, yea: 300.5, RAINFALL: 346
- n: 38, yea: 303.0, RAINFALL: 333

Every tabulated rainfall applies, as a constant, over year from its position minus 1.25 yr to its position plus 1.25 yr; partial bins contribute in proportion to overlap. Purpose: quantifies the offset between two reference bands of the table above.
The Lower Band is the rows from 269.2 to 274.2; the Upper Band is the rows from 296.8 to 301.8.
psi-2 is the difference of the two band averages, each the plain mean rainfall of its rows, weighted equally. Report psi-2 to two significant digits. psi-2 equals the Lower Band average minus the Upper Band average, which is 17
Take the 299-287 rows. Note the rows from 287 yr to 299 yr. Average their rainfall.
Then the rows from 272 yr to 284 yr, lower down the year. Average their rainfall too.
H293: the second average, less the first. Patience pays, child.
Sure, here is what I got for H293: 12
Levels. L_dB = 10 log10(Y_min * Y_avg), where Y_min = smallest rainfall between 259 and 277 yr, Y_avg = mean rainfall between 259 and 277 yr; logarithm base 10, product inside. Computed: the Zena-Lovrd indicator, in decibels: 51.1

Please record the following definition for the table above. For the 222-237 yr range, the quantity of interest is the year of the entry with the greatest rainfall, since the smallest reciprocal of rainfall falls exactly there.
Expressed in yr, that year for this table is 230.5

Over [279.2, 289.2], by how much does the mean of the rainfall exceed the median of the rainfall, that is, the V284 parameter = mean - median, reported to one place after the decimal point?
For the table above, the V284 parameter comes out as -1.2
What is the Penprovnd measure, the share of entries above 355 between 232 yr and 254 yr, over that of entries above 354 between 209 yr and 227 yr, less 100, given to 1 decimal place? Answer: -99.3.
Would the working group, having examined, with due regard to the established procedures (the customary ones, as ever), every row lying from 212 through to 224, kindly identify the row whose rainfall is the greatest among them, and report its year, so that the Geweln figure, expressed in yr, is 223.0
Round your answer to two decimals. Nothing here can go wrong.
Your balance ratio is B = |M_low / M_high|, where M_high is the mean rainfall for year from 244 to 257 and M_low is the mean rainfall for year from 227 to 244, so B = 1.10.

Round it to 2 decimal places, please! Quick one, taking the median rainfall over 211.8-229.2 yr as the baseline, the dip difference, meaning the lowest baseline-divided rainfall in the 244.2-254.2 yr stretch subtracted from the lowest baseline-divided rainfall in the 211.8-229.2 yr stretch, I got 0.11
